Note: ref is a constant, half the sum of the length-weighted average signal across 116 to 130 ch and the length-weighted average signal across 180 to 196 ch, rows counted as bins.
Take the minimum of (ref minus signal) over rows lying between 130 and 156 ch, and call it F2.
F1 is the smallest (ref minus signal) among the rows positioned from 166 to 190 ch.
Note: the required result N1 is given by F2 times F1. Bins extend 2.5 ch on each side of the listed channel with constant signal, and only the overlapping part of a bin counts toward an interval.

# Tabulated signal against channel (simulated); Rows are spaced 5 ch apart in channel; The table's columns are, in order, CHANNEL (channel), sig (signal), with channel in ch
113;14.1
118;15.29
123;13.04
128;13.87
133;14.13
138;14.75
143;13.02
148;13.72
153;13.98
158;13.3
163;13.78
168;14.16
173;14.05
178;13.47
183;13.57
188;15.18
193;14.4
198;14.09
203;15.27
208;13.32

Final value 0.6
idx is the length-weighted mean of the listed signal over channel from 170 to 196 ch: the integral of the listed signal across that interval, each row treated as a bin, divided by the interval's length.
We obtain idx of 14.1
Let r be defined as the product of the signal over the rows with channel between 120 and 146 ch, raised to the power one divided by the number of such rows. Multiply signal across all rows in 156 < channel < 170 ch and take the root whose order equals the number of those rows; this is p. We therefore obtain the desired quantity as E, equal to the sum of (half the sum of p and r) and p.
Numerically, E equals 27.5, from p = 13.7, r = 13.7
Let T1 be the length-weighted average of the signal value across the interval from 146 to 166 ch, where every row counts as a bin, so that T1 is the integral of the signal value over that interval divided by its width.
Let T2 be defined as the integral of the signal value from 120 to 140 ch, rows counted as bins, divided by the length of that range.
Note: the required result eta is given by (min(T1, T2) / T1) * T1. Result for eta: 13.7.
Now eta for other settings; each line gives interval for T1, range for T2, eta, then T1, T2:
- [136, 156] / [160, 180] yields 13.8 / 13.8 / 13.9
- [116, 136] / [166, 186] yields 13.8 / 14.1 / 13.8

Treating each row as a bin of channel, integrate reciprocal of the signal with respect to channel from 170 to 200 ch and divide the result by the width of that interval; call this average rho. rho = 0.0709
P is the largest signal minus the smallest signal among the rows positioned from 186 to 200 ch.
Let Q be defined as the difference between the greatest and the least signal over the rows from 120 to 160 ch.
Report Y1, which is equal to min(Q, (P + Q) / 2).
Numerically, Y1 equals 1.4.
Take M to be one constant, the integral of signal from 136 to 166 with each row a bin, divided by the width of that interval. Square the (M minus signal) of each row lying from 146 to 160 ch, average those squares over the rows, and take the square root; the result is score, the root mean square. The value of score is 0.29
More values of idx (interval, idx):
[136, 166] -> 13.7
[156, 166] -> 13.6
